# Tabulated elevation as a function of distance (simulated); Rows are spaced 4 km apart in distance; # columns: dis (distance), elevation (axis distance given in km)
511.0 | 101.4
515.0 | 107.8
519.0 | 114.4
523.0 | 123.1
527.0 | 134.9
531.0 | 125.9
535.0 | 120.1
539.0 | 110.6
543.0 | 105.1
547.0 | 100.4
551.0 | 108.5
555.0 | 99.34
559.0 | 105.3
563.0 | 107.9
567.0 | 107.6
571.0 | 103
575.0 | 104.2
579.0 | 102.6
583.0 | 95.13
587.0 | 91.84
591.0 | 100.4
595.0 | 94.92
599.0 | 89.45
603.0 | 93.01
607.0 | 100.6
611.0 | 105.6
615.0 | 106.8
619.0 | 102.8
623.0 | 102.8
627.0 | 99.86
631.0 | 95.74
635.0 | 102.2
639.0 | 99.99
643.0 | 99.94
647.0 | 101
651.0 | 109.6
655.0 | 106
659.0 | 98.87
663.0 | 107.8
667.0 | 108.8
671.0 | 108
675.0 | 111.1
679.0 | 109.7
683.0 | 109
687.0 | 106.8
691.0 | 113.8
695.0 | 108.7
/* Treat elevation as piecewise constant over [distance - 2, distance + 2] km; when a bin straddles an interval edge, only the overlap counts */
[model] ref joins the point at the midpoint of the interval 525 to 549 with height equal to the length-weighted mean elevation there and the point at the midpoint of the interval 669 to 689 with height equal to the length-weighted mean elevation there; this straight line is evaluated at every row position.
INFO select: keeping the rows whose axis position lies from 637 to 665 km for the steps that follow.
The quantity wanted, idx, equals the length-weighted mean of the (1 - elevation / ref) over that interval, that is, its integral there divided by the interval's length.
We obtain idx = 0.06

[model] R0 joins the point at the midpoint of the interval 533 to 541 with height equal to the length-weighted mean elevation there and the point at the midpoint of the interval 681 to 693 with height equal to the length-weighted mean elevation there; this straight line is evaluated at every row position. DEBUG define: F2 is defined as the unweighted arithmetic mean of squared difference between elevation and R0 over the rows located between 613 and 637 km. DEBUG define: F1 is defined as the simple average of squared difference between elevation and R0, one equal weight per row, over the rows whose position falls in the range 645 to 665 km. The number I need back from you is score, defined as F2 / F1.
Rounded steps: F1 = 58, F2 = 119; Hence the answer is 2.1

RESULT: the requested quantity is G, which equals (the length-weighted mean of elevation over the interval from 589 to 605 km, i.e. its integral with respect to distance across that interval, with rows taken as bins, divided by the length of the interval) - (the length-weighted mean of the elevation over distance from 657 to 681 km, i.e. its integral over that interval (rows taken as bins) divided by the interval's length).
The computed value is -13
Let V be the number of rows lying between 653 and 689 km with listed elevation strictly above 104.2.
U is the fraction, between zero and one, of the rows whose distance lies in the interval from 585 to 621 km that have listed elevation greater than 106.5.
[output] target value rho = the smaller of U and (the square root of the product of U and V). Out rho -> 0.11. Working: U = 0.11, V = 8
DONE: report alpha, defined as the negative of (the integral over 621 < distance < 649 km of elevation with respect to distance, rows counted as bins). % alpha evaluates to -2806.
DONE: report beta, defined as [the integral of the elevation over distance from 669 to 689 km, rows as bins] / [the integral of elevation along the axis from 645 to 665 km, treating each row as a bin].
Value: 1.04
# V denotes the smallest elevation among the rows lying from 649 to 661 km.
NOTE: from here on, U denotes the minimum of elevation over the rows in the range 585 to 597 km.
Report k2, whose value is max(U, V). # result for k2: 99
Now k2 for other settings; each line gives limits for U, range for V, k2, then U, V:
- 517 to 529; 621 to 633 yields 114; 114.4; 95.74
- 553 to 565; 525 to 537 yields 120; 99.34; 120.1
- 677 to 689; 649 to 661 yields 107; 106.8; 98.87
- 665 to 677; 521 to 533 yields 123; 108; 123.1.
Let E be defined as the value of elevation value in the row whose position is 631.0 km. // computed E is 95.74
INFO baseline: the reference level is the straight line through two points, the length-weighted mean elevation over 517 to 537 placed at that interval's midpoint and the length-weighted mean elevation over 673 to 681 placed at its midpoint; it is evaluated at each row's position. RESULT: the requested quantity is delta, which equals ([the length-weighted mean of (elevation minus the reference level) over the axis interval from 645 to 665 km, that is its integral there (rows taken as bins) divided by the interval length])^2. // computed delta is 59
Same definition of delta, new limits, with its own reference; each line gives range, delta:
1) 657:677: 19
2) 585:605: 563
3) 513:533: 8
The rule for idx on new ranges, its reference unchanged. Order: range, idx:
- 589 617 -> 0.13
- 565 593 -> 0.12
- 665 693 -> -0.01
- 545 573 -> 0.09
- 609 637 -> 0.09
